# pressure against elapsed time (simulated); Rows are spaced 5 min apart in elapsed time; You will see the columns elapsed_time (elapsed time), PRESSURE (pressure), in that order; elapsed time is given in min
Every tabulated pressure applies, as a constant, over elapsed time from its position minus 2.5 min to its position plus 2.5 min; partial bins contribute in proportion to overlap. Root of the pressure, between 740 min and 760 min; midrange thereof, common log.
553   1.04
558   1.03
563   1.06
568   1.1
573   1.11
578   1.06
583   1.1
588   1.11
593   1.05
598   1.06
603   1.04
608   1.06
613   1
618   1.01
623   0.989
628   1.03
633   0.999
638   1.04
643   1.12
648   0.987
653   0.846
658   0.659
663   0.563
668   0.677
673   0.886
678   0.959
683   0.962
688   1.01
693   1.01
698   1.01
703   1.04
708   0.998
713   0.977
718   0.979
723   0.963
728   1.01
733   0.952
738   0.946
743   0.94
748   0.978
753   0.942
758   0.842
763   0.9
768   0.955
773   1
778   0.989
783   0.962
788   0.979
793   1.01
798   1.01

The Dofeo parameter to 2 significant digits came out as -0.021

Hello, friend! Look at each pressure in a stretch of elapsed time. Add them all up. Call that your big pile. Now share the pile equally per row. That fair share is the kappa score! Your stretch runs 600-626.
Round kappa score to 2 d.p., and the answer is 1.02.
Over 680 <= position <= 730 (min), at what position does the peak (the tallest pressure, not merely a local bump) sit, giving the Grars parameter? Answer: 703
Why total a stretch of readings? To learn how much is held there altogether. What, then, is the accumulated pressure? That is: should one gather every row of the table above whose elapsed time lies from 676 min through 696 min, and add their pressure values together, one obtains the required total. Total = 3.94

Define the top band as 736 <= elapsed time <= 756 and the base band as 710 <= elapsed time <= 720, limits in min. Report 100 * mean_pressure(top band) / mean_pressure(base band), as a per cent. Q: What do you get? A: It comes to 97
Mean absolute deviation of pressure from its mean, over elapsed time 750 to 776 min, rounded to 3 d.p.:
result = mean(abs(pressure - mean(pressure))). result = 0.045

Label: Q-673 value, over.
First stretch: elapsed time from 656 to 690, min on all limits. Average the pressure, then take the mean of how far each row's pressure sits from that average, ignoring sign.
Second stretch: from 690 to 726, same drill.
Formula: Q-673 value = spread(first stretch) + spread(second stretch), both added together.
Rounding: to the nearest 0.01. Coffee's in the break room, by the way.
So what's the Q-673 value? 0.18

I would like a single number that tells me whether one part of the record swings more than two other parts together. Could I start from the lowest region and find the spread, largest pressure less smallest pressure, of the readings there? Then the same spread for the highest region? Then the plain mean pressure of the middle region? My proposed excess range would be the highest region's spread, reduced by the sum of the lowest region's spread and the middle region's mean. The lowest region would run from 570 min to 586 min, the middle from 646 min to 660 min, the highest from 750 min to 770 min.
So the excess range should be -0.77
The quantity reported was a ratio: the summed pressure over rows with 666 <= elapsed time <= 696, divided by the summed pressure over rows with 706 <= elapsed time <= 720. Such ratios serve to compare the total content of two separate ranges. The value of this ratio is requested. 1.9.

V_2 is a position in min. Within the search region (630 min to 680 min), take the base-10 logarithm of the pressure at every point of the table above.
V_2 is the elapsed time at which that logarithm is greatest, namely 643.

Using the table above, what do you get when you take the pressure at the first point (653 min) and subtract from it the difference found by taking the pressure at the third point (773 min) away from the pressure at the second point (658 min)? 1.19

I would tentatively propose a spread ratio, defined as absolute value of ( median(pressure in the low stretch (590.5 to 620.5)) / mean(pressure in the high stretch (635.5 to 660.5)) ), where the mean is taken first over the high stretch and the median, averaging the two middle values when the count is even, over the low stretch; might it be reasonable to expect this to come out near 1.12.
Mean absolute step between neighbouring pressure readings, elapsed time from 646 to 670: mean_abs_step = 0.13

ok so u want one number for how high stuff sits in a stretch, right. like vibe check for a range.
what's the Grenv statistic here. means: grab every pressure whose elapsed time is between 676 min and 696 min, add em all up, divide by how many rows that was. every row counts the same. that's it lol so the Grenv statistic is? 0.99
